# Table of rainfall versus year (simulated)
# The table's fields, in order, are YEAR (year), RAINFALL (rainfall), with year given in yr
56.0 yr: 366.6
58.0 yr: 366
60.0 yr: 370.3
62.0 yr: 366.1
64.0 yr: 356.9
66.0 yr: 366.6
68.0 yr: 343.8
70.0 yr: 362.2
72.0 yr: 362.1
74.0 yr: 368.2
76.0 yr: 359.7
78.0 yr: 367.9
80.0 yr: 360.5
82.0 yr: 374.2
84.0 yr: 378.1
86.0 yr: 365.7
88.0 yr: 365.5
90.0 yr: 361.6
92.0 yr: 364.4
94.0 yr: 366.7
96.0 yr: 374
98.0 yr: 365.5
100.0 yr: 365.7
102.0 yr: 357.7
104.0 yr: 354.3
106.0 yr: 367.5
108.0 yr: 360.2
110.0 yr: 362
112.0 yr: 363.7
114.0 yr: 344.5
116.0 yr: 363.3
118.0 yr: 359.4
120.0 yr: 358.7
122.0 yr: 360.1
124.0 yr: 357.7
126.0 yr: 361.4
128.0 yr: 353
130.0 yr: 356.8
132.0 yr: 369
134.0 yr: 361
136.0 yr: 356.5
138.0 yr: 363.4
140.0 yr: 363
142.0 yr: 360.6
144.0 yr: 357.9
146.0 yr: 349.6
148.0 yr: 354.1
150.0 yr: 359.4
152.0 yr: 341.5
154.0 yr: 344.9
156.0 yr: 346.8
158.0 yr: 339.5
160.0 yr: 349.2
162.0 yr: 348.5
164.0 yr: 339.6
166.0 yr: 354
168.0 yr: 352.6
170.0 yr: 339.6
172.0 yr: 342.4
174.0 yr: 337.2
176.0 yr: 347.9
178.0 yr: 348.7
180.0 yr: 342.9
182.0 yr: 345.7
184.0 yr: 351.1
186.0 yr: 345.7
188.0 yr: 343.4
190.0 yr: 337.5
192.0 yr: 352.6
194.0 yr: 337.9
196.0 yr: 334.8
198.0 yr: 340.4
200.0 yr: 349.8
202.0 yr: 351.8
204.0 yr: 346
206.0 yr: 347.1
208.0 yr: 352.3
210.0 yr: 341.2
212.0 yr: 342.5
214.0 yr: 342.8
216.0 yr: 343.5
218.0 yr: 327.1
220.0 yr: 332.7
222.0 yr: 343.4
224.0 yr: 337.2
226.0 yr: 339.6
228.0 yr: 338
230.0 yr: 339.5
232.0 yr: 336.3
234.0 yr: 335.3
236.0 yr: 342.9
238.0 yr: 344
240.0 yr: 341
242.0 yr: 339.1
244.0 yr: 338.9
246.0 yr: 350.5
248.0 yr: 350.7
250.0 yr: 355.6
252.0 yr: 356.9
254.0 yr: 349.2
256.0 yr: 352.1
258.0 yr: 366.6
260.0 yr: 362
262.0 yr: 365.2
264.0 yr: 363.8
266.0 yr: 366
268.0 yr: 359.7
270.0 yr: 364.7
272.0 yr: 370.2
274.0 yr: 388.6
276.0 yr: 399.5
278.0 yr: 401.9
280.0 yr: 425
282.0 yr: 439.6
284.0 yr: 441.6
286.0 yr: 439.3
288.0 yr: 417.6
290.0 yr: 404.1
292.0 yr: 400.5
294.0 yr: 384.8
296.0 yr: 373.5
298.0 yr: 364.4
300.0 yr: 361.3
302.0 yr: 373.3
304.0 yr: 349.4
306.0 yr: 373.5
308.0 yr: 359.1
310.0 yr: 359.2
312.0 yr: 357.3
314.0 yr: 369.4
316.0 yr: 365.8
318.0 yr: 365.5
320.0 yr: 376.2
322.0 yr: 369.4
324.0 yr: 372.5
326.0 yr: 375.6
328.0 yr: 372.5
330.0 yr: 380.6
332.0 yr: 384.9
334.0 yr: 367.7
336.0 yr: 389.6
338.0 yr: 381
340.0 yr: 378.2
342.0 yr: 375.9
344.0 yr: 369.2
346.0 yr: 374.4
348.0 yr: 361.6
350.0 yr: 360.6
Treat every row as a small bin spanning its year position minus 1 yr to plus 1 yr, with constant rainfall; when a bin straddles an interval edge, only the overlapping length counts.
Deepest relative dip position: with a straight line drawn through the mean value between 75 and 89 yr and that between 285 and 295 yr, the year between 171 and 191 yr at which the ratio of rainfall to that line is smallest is 190.0 yr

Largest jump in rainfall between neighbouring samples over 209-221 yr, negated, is -16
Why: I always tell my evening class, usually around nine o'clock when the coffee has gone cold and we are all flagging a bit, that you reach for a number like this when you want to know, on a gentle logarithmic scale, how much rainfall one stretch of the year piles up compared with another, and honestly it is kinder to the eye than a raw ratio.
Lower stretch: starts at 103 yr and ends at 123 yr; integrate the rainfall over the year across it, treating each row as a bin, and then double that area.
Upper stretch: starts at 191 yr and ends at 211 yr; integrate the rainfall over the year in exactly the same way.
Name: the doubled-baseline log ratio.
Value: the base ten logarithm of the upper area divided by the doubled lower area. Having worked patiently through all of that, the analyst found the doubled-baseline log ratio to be -0.32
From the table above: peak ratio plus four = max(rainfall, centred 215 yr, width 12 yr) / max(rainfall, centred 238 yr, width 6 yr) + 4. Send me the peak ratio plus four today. 5.00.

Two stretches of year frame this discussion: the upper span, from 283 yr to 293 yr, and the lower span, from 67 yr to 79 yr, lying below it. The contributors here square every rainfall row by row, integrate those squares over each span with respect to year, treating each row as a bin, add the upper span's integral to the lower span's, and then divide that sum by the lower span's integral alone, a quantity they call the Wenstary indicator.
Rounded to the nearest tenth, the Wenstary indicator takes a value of 2.1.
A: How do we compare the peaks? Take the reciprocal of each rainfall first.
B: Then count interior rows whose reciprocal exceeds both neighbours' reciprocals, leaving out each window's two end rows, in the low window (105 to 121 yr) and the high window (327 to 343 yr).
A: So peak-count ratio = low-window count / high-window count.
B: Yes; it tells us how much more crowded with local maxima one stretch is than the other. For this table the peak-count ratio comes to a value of 2.0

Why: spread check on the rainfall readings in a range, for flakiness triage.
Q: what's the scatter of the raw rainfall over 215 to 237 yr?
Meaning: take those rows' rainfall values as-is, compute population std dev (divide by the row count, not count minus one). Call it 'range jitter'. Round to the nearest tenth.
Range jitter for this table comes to 4.7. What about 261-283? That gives 26.2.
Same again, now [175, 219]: 6.1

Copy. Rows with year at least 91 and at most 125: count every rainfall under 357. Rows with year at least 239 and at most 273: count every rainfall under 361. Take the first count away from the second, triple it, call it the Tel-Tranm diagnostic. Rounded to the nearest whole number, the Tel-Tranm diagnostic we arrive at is 24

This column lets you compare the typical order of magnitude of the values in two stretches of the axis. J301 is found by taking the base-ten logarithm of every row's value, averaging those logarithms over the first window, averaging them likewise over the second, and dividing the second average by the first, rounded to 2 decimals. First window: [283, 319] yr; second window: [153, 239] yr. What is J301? 0.98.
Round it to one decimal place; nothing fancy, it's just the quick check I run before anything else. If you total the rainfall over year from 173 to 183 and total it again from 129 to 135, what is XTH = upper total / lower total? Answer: 1.6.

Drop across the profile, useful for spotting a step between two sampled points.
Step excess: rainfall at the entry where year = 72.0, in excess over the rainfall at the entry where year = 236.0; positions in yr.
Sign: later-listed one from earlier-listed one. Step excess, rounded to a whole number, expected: 19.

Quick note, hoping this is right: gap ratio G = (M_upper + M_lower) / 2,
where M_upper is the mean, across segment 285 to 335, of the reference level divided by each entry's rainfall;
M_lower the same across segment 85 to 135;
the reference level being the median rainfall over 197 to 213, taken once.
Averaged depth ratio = 0.941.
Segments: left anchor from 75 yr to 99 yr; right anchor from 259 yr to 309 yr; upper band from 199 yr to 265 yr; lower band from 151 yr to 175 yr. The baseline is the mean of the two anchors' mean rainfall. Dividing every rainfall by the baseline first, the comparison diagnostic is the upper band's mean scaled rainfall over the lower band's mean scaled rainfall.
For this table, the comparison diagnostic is 1.00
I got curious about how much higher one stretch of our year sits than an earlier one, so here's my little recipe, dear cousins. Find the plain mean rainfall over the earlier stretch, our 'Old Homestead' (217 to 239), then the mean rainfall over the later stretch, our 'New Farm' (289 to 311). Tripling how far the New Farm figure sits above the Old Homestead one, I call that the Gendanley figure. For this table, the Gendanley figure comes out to 106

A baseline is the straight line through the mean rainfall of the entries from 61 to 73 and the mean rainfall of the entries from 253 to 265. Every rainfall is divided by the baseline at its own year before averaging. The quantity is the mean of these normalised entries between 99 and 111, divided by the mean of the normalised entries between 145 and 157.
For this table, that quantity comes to 1.03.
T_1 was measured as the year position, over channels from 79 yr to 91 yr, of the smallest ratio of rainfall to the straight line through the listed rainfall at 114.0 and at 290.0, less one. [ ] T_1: 90.0 yr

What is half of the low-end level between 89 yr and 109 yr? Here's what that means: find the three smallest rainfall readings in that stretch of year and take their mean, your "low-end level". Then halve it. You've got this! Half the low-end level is 179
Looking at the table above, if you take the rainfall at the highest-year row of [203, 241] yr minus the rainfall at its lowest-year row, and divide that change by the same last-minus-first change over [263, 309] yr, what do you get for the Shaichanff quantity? 1.1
